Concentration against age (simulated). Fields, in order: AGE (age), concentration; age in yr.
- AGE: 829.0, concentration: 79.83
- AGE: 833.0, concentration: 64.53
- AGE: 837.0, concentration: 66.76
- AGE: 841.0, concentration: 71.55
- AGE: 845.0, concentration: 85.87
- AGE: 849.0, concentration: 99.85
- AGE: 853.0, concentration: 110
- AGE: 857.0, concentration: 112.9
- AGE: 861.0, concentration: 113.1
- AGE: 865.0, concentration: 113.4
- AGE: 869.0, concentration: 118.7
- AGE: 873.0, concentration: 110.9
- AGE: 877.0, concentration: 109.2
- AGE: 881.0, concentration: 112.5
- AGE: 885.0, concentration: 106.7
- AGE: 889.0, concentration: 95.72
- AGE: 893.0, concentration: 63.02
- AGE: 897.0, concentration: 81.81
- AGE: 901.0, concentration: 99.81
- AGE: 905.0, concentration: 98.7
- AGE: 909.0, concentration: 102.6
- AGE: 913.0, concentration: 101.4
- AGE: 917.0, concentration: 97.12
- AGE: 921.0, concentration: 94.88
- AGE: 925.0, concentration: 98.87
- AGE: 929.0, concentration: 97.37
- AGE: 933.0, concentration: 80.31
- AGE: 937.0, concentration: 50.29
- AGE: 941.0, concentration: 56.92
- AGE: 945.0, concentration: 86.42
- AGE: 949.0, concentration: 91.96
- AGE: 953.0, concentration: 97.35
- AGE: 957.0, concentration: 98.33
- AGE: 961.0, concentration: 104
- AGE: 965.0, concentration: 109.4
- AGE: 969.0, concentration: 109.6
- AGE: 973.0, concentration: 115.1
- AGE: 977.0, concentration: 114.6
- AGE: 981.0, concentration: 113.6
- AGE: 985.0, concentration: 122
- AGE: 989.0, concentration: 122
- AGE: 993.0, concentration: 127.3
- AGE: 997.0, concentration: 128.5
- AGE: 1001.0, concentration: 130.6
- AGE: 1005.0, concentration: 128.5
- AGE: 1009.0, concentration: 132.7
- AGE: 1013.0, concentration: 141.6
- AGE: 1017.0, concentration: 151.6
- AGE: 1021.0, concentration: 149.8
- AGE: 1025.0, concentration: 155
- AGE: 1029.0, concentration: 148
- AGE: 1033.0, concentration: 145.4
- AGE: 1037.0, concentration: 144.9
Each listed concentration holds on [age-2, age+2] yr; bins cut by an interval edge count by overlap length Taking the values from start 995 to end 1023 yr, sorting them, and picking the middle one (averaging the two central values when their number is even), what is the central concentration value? 133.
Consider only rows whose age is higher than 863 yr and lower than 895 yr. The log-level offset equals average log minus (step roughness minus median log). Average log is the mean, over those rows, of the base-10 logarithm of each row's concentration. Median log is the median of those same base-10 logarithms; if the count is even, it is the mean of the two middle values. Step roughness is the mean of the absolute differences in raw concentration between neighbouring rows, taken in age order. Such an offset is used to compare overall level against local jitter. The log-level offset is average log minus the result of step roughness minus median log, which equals -6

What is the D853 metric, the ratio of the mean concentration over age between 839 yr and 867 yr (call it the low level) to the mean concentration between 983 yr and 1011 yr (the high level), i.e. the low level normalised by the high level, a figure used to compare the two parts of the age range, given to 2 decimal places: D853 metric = 0.79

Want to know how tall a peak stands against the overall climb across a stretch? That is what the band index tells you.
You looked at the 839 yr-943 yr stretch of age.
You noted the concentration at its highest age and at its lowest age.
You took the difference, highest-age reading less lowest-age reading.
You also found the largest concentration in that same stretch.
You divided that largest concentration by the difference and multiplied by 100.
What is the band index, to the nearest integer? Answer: -811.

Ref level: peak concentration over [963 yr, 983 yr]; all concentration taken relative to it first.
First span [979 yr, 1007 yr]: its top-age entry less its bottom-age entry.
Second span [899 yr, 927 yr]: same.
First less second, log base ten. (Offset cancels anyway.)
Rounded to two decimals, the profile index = 1.20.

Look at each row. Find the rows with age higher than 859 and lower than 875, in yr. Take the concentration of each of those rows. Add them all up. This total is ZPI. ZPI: 456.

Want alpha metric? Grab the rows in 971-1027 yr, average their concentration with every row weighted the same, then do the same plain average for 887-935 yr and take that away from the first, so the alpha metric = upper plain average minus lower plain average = 38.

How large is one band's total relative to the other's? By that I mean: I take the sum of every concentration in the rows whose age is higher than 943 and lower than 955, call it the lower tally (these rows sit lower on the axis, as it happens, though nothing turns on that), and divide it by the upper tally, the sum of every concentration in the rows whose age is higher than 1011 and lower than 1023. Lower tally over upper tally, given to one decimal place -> 0.6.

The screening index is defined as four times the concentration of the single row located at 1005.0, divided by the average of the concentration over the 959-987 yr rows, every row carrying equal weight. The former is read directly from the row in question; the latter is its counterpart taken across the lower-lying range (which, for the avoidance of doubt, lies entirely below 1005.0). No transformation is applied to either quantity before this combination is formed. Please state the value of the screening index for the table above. 4.6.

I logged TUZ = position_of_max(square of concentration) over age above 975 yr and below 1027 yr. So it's 1025.0 yr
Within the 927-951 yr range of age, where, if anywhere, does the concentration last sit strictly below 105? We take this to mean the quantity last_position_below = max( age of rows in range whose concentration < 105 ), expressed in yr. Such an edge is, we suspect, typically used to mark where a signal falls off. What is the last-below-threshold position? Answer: 949.0 yr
